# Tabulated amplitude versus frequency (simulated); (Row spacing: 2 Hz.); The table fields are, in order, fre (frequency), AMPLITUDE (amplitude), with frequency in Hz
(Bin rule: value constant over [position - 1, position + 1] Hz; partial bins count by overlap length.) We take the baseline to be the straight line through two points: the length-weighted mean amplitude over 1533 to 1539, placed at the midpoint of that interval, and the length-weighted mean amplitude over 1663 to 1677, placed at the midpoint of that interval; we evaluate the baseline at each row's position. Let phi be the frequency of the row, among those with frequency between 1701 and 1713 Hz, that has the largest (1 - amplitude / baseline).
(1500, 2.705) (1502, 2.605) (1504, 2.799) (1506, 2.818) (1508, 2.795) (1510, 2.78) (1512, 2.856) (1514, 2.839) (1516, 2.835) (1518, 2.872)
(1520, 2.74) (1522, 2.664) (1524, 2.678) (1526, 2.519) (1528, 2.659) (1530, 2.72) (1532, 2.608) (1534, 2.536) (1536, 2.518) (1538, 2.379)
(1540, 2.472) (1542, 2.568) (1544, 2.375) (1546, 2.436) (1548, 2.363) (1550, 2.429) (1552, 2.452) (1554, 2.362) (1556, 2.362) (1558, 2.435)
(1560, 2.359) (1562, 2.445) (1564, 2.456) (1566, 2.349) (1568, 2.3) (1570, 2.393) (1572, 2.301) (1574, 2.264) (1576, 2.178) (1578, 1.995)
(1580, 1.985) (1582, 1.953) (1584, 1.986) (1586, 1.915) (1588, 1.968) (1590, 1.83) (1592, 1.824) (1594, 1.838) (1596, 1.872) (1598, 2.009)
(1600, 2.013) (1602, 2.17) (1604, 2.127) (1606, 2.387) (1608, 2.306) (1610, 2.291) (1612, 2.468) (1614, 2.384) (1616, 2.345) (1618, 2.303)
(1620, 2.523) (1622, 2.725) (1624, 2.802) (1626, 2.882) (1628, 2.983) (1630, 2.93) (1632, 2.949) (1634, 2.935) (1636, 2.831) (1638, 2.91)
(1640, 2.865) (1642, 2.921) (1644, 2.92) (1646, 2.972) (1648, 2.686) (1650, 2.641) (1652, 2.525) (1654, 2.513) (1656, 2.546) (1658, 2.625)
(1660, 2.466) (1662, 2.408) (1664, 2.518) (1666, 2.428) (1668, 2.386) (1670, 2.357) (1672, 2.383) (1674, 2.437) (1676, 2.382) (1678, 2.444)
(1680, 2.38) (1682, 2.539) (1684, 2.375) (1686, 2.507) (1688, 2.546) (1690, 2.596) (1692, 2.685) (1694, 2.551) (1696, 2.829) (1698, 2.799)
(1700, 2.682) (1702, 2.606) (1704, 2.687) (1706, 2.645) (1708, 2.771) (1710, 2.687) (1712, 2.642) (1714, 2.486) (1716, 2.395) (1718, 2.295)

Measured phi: 1702 Hz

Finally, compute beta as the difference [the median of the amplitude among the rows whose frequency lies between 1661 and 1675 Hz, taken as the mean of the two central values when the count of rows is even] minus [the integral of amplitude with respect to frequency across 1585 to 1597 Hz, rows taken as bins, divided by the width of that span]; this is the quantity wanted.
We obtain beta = 0.53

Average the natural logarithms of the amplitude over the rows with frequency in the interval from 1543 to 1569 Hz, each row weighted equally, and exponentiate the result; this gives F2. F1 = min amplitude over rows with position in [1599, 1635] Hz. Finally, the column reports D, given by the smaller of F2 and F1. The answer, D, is 2.01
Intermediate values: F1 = 2.013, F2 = 2.39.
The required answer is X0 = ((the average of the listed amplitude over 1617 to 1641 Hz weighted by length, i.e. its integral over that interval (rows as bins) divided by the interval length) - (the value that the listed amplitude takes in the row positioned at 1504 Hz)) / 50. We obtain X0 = 0.0001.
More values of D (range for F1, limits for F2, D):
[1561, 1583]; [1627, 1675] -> 1.95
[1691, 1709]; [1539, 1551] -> 2.44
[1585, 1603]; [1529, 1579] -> 1.82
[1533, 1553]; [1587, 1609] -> 2.02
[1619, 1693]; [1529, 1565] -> 2.36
